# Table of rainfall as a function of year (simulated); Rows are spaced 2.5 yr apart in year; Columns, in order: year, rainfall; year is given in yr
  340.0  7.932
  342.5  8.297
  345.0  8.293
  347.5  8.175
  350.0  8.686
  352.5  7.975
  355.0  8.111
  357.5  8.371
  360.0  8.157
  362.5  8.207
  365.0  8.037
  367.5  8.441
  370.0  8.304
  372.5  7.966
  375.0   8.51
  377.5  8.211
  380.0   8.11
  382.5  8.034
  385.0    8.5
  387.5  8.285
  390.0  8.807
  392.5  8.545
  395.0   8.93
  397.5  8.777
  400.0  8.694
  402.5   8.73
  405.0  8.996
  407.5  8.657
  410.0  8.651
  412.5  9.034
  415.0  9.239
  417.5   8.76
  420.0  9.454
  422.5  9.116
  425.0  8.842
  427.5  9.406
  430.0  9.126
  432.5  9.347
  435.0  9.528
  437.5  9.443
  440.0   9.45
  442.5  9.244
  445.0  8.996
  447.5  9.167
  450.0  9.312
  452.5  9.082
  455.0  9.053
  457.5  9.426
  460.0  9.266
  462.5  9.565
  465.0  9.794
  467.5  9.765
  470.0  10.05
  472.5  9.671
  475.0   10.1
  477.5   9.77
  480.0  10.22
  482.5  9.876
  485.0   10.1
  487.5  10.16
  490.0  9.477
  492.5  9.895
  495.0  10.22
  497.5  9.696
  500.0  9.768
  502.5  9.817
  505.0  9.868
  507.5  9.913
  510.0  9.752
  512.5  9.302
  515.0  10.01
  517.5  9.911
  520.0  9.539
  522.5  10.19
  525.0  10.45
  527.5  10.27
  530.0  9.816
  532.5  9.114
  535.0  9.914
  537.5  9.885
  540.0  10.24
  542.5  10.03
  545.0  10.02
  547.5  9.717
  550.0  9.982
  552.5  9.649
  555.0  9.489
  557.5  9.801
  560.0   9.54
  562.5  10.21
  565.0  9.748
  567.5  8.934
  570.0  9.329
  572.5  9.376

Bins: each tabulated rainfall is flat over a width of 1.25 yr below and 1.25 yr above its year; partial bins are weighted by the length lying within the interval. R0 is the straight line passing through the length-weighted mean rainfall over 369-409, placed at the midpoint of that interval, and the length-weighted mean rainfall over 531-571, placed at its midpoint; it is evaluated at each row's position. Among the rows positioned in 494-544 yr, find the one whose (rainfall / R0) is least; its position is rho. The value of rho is 532.5 yr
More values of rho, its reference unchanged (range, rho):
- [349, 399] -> 382.5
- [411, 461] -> 417.5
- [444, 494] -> 455.0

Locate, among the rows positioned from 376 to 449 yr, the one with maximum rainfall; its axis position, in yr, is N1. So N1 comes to 435.0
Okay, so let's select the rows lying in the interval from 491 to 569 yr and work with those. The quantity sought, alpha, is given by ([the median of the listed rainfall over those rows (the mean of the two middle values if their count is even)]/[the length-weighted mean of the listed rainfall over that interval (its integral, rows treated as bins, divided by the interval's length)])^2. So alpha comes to 1.01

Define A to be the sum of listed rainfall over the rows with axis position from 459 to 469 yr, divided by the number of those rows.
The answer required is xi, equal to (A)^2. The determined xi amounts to 92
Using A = 9.6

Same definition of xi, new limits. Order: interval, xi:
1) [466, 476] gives 98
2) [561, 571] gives 91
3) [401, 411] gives 77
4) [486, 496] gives 99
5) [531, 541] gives 96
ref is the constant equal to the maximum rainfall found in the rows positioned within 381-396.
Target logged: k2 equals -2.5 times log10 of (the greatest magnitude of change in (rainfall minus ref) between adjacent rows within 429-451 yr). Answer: 1.51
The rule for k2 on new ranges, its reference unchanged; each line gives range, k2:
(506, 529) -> 0.37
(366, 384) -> 0.66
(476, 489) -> 0.87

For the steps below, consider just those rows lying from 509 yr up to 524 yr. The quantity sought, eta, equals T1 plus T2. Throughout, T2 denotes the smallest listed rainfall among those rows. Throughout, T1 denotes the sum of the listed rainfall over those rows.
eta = 68.0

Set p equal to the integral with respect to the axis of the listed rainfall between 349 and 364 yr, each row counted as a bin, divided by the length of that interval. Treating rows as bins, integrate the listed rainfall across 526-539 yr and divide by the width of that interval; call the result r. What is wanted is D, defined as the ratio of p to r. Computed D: 0.84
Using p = 8.2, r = 9.82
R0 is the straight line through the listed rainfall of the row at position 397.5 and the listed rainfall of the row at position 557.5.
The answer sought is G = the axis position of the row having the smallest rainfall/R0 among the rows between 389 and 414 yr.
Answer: 410.0 yr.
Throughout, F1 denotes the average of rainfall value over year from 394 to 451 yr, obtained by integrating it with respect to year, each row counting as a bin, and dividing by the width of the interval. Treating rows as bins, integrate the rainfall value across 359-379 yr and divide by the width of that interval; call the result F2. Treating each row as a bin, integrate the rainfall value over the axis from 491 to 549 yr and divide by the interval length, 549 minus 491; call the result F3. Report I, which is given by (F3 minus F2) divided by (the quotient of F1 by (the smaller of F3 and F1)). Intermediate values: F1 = 9.1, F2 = 8.2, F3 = 9.9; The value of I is 1.7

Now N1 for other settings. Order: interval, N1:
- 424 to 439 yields 435.0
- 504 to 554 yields 525.0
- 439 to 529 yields 525.0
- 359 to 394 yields 390.0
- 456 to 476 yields 475.0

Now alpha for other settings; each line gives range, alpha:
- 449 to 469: 0.99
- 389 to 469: 1.00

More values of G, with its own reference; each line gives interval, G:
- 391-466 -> 410.0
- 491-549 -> 532.5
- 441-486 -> 455.0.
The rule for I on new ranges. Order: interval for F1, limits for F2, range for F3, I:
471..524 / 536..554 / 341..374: -1.4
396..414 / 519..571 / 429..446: -0.5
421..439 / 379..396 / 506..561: 1.4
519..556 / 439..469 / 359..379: -0.9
